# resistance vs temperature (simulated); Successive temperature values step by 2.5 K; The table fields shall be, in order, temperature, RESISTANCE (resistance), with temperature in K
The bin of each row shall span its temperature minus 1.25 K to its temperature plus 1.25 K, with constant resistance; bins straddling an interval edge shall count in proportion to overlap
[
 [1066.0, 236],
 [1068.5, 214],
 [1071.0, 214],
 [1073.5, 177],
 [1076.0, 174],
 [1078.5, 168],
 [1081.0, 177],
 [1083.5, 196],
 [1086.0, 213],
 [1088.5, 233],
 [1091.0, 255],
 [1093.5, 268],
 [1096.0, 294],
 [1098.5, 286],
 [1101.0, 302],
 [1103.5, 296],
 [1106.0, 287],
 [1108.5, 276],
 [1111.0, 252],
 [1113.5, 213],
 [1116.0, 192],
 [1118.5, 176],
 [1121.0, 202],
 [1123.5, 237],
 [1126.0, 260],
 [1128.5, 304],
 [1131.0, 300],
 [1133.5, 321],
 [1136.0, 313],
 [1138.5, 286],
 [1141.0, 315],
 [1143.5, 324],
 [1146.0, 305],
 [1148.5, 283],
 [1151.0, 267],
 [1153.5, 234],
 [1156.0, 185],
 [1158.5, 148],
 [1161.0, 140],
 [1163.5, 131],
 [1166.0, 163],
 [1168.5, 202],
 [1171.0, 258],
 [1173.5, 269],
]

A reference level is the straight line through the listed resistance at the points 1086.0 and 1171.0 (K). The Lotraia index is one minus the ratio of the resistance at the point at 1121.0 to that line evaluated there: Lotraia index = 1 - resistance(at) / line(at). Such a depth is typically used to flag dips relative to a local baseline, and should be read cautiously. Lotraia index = 0.1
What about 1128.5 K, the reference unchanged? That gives -0.3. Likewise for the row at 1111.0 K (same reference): -0.1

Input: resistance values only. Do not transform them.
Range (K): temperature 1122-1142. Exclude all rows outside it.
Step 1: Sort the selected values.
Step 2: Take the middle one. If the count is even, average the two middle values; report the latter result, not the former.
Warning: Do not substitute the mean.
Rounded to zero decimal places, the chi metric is 302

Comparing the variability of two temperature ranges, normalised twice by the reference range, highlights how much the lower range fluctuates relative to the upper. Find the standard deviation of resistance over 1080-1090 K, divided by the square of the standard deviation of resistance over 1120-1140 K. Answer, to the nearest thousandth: 0.014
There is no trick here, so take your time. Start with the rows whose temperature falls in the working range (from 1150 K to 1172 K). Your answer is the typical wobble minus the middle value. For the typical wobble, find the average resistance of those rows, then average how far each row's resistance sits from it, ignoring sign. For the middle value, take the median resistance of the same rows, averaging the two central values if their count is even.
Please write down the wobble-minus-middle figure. -142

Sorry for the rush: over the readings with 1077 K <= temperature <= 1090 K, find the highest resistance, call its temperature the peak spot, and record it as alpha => 1088.5 K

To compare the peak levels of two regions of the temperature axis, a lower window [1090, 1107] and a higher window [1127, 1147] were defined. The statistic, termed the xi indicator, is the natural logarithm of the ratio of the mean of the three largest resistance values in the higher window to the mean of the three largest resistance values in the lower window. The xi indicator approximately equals 0.1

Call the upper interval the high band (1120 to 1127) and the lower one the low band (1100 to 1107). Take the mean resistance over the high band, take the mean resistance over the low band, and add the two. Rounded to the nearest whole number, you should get 528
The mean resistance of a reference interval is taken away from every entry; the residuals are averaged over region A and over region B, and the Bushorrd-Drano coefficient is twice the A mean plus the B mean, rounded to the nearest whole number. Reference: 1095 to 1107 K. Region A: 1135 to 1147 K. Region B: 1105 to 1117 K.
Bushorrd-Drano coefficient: -18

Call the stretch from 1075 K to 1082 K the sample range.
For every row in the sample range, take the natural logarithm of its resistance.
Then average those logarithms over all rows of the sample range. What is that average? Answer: 5.15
